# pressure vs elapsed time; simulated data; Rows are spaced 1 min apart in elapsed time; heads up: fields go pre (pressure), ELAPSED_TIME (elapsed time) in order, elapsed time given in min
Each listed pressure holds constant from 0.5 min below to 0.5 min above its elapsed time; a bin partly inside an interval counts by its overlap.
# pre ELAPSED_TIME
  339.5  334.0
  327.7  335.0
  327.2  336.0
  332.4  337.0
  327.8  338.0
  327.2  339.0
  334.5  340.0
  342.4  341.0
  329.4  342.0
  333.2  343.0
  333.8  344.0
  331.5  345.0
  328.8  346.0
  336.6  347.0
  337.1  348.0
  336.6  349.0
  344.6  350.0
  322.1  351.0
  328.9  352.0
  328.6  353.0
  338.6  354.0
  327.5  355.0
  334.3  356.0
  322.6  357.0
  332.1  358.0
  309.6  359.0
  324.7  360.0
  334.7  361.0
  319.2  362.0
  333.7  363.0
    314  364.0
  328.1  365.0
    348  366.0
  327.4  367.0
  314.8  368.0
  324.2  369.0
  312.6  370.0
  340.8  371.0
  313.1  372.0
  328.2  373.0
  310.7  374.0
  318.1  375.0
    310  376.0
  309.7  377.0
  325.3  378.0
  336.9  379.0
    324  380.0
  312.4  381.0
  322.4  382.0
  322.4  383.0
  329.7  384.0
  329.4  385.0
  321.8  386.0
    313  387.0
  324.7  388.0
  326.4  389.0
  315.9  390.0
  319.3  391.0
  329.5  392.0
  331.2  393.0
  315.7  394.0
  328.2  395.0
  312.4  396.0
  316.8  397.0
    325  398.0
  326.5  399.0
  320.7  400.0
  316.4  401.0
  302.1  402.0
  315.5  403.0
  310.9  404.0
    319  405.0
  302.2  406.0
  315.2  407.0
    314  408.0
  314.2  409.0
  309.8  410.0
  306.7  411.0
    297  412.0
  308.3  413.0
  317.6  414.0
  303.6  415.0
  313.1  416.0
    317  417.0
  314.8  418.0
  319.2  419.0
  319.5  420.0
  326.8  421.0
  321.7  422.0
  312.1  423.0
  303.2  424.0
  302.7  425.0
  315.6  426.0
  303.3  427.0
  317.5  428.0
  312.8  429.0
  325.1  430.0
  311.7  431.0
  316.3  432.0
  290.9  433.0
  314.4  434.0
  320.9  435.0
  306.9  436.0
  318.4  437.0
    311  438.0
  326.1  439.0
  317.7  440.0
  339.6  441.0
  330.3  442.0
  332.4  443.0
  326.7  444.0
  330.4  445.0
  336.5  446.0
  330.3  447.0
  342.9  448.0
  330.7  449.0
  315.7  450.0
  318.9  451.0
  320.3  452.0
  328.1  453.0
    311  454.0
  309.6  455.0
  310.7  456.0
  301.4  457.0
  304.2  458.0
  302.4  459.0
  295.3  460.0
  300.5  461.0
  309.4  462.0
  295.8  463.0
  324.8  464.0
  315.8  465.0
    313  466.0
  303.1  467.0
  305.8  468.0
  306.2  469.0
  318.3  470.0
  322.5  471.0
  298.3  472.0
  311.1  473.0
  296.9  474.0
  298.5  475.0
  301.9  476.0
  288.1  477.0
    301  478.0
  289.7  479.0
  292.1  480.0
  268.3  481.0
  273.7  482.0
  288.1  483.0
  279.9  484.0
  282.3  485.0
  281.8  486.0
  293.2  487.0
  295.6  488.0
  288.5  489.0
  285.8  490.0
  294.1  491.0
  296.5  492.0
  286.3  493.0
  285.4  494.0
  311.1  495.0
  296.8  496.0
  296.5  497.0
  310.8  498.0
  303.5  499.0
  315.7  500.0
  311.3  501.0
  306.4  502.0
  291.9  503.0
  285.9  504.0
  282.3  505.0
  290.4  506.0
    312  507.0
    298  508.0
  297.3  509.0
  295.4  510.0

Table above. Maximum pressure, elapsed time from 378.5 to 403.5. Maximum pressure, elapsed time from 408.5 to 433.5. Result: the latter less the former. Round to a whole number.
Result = -10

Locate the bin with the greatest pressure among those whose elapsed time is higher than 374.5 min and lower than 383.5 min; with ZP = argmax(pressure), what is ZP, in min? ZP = 379.0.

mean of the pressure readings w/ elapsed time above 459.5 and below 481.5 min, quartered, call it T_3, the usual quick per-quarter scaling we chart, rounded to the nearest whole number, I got 76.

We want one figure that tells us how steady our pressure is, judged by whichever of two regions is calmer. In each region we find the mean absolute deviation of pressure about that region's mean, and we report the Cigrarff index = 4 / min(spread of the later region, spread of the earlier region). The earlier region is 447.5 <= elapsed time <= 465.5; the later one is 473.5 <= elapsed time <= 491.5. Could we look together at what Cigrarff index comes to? 0.57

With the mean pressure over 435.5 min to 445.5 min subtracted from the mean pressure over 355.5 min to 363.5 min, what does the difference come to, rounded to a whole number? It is 2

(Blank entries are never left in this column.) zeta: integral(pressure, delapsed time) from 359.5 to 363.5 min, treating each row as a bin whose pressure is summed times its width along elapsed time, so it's 1312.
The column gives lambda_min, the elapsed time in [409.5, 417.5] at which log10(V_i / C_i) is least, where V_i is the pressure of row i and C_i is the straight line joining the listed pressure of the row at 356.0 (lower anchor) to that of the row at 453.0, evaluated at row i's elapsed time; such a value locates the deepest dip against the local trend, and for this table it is 412.0 min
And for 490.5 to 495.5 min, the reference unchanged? 494.0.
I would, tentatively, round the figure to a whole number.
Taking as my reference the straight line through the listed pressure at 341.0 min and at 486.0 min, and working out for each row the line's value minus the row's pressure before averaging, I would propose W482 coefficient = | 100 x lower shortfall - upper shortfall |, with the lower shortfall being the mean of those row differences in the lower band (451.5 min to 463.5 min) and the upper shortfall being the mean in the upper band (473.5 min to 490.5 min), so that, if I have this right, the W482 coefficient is 1363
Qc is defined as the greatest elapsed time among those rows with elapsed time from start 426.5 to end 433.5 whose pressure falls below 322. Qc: 433.0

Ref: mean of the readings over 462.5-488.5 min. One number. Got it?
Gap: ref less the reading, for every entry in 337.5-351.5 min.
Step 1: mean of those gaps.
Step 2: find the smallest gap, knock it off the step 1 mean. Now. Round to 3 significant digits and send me 11.3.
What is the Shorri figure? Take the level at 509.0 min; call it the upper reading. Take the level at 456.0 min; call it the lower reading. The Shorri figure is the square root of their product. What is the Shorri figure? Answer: 304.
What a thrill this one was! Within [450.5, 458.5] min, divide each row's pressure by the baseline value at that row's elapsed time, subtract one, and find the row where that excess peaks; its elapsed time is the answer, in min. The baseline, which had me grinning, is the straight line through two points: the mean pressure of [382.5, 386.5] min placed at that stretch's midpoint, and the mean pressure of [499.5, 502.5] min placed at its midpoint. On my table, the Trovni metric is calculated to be 453.0 min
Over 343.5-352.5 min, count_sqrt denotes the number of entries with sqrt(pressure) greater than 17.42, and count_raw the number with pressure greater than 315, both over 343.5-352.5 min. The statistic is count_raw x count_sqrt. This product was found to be 81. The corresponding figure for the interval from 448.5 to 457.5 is 40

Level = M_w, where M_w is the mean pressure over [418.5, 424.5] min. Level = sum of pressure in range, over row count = 317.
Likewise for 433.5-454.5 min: 324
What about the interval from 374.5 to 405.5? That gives 320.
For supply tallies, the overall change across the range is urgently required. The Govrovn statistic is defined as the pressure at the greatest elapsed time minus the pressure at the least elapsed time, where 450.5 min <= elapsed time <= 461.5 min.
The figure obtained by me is -18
